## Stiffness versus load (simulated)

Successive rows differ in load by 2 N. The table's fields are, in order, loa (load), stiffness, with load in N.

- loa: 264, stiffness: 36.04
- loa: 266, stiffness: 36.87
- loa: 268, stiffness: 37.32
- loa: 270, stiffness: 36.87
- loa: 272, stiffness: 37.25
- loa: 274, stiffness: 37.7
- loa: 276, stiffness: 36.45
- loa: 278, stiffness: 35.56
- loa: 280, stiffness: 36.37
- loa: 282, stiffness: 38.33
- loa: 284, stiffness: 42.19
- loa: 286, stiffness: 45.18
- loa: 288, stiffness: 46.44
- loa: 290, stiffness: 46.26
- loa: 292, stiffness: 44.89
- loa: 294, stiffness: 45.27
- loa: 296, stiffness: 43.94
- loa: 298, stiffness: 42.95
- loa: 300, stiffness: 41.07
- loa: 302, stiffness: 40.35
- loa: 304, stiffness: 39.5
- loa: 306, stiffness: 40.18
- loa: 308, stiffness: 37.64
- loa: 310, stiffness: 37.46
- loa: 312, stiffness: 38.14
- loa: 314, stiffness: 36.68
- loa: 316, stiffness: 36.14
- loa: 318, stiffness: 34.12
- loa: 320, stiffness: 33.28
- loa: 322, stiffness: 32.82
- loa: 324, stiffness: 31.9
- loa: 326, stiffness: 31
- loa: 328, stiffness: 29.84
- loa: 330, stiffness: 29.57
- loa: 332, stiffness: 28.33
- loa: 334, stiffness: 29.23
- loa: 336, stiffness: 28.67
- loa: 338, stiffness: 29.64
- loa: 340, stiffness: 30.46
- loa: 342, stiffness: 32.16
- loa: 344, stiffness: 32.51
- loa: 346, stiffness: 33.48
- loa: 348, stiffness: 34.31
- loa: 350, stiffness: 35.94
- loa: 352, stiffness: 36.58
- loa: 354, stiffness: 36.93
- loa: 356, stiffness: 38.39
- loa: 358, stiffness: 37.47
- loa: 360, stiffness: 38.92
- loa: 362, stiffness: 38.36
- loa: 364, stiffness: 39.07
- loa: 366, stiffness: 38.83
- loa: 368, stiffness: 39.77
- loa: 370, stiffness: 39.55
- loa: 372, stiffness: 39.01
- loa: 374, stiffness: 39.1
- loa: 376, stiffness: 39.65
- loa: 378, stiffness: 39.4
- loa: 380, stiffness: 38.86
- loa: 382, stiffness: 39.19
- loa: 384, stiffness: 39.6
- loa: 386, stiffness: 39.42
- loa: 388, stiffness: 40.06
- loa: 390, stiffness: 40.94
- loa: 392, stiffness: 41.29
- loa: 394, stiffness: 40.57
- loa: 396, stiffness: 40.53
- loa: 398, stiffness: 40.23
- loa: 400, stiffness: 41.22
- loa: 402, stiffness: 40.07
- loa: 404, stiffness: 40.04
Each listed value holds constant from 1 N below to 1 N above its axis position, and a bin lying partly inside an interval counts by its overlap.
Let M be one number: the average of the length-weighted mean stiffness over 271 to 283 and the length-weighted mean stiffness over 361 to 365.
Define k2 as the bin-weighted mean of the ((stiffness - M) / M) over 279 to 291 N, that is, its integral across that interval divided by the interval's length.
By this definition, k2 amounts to 0.12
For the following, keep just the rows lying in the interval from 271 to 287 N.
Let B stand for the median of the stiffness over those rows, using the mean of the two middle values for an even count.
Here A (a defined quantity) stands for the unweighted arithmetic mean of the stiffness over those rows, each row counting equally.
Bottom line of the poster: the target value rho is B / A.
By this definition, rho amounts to 0.970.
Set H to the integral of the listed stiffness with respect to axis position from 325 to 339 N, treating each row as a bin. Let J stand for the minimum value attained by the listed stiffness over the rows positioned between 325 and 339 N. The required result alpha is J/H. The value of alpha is 0.069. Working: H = 413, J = 28.33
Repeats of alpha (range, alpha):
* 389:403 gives 0.070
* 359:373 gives 0.070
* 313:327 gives 0.066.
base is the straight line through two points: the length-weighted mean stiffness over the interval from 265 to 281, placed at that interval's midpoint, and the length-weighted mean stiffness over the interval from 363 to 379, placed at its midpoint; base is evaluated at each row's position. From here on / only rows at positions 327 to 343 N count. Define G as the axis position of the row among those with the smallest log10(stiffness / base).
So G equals 332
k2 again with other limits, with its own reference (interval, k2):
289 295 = 0.20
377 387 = 0.04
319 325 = -0.14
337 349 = -0.15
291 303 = 0.14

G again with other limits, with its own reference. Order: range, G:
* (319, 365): 332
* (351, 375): 352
